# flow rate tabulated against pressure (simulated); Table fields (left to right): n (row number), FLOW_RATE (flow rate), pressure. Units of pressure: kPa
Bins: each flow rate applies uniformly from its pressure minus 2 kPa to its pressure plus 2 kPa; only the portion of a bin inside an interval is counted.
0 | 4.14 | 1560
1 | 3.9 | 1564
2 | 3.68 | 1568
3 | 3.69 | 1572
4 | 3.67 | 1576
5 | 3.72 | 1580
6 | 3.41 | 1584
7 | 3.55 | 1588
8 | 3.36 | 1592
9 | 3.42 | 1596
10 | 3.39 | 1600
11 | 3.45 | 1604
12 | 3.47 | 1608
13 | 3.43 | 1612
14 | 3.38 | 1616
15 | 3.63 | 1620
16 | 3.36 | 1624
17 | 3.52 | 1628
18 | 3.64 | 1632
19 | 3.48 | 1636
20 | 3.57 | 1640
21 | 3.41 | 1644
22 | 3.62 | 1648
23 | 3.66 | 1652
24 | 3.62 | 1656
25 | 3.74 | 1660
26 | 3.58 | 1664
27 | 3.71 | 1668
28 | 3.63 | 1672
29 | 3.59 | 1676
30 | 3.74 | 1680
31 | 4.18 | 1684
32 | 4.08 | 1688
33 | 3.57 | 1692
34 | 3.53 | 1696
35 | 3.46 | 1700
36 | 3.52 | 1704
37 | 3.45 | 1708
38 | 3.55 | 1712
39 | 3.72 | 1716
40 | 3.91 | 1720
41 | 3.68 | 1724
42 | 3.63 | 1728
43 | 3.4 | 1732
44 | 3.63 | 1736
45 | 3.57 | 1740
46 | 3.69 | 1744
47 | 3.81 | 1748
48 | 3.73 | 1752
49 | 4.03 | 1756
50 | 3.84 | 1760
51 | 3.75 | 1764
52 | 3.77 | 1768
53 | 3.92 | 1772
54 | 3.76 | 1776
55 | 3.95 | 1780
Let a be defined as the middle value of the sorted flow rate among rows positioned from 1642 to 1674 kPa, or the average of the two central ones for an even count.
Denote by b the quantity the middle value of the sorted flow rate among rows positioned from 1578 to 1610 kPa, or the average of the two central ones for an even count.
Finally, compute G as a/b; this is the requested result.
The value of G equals 1.06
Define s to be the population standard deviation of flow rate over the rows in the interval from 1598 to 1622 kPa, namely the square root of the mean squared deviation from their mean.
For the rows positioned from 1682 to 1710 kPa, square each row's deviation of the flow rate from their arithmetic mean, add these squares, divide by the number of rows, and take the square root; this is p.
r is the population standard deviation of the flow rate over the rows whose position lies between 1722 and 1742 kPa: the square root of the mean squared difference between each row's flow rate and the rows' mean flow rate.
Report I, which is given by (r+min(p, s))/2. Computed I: 0.090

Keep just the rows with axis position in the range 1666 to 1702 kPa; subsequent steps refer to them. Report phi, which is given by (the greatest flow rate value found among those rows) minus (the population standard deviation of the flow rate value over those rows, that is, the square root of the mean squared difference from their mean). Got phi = 3.95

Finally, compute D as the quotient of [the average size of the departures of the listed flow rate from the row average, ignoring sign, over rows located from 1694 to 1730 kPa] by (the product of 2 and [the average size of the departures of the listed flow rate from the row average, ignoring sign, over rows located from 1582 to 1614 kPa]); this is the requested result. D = 1.39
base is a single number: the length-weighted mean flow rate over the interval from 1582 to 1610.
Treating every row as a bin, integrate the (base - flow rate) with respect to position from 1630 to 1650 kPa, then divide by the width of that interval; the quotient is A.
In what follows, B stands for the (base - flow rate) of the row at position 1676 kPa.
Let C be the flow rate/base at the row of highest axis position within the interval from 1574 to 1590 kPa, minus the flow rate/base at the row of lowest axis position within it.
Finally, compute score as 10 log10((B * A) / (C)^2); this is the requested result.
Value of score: 11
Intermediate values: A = -0.11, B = -0.2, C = -0.03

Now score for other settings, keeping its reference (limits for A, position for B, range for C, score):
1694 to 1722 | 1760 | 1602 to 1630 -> 22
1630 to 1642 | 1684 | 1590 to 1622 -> 12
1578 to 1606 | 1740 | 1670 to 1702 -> 3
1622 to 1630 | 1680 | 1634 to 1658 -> -1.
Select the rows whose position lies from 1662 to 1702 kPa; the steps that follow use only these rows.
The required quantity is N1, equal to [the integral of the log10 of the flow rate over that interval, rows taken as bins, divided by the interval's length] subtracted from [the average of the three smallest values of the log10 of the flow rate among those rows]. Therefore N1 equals -0.0217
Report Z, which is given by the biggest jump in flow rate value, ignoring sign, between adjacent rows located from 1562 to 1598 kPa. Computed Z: 0.31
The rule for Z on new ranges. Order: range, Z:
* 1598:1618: 0.06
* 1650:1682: 0.16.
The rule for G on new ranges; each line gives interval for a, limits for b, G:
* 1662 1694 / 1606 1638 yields 1.06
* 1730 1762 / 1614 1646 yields 1.06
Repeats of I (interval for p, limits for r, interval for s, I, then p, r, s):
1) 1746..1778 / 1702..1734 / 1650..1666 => 0.106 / 0.096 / 0.154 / 0.059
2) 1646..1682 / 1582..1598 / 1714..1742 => 0.064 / 0.058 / 0.070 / 0.143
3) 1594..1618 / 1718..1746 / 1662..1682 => 0.086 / 0.031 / 0.141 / 0.064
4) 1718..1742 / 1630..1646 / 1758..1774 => 0.077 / 0.151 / 0.087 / 0.067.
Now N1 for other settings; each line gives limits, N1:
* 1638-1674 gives -0.0116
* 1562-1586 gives -0.0109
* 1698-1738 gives -0.0192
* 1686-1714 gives -0.0138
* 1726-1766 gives -0.0207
